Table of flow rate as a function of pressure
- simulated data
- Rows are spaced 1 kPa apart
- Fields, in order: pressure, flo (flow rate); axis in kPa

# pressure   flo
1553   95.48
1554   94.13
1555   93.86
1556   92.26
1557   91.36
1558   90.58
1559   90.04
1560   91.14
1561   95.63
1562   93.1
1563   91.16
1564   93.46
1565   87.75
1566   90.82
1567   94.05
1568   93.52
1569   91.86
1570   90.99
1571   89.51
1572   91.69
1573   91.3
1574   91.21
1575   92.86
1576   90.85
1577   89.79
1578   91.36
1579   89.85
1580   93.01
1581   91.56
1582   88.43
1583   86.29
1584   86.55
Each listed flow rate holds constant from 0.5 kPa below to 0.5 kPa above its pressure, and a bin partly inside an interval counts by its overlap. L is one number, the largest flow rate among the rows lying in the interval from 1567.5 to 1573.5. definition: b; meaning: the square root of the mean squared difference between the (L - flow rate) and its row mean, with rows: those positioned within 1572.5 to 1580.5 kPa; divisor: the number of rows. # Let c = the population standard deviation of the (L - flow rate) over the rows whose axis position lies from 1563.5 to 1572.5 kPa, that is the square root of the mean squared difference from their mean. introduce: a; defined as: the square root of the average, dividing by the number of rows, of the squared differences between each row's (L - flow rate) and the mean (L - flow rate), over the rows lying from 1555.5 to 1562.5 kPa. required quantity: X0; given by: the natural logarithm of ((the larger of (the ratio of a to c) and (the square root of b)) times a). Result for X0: 0.6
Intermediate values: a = 1.8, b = 1.12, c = 1.92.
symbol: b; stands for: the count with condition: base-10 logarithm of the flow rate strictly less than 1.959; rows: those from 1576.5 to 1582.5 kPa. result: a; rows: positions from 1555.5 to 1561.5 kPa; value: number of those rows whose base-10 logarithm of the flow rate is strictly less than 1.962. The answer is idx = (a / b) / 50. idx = 0.027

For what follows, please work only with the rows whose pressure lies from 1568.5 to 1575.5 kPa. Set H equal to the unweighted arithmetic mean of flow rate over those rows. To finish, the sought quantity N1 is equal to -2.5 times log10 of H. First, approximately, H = 91.3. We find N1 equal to -4.90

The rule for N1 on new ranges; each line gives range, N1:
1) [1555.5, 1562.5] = -4.91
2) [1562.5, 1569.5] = -4.91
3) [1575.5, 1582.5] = -4.89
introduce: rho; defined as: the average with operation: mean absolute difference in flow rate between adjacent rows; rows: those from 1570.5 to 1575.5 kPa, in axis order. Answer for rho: 1.1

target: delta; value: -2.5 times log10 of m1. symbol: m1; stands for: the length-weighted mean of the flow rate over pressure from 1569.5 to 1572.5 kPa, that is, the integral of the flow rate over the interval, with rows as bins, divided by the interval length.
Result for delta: -4.89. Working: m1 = 90.7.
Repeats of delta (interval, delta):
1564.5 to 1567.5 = -4.90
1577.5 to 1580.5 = -4.90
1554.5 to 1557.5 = -4.92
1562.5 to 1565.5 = -4.90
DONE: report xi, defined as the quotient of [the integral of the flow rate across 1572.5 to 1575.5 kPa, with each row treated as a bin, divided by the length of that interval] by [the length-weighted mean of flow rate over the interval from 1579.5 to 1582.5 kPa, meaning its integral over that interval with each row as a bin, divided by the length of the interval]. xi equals 1.01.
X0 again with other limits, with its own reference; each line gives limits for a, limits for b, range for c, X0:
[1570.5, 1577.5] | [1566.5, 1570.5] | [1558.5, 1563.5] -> 0.2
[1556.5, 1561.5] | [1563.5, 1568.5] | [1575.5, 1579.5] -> 1.8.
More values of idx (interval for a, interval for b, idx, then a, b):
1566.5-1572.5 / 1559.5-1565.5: 0.040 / 2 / 1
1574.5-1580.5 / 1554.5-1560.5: 0.040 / 4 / 2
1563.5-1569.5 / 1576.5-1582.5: 0.013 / 2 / 3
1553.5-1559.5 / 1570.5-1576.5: 0.030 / 3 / 2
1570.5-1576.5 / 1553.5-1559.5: 0.040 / 4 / 2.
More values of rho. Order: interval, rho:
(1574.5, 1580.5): 1.9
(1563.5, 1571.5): 2.4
